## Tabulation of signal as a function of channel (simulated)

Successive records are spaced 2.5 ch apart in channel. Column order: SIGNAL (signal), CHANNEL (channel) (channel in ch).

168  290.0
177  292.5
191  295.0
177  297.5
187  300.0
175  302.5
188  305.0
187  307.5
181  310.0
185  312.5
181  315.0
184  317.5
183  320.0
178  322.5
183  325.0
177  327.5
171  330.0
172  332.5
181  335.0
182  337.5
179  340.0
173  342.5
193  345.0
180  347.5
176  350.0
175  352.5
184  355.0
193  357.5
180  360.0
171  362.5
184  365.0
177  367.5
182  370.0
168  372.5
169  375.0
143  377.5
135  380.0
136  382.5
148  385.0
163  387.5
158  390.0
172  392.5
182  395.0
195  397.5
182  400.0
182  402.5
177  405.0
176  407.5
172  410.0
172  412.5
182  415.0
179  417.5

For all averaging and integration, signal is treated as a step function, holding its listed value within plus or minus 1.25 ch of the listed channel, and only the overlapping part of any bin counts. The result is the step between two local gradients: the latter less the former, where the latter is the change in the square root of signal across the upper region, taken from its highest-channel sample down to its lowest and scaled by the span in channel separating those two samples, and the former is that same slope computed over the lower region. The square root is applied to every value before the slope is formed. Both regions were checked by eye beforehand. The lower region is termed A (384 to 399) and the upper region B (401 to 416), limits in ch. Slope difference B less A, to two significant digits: -0.14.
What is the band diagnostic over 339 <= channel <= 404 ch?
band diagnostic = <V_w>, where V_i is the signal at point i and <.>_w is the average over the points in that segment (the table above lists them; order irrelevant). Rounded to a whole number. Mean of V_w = 172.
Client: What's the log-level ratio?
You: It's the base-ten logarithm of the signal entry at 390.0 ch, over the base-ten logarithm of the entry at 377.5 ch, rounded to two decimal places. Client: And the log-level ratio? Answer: 1.02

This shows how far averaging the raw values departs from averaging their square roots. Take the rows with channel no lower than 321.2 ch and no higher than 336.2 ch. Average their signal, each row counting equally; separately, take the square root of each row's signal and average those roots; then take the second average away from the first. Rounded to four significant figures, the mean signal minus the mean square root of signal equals 163.7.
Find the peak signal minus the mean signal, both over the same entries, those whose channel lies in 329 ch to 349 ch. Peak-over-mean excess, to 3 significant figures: 14.1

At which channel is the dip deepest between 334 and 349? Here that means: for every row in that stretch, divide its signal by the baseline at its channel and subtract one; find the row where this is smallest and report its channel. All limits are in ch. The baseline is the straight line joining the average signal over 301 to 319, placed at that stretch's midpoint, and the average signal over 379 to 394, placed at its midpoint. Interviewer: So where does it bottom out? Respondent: 342.5 ch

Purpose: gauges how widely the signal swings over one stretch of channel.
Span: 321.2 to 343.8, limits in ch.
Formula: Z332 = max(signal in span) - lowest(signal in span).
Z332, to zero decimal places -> 12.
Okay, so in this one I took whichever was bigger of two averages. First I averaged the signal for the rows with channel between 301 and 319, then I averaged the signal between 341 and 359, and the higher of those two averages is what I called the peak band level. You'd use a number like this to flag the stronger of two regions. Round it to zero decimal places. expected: 183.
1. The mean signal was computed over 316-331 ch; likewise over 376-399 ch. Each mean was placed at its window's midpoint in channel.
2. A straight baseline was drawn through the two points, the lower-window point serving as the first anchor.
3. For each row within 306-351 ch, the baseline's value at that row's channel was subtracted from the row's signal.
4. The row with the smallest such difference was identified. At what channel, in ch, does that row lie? 330.0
